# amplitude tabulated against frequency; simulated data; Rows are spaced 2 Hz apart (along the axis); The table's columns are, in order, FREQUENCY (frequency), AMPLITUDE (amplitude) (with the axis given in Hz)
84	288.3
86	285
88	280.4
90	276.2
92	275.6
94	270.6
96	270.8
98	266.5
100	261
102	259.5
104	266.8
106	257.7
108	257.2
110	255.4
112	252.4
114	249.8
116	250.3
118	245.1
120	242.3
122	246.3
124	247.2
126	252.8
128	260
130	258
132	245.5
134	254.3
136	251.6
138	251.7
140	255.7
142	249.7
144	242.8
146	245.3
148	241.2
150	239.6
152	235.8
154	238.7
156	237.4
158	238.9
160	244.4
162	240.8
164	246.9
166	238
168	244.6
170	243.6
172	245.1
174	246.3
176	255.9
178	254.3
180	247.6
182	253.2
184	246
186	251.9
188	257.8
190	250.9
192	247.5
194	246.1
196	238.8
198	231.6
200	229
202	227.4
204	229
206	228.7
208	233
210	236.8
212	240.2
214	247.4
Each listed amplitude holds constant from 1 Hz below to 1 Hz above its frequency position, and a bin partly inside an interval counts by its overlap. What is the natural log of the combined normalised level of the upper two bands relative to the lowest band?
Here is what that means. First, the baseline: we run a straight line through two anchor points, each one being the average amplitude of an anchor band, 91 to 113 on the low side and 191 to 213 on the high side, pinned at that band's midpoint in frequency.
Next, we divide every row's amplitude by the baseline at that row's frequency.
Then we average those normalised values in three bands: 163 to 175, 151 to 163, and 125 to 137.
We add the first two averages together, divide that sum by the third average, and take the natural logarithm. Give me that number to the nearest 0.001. 0.680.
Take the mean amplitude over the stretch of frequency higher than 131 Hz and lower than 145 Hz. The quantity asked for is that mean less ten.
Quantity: 240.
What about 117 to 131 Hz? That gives 240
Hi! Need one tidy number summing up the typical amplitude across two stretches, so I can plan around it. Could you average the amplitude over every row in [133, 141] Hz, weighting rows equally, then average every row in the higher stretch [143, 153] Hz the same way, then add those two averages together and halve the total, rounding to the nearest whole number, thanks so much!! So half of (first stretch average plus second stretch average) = 247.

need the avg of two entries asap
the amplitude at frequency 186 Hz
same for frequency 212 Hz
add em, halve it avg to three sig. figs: 246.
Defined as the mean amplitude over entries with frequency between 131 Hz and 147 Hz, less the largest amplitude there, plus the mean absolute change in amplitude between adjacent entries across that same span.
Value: -1.7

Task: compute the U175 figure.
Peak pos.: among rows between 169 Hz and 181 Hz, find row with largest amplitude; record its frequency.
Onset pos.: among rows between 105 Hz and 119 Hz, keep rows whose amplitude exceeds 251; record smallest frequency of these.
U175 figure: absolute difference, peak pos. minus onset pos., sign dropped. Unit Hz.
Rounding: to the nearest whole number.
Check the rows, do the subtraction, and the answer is 70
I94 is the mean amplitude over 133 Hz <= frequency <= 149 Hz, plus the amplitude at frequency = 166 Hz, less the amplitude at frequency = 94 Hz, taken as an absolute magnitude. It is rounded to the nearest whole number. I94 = 216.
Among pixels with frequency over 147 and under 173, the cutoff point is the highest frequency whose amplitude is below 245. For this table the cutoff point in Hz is 170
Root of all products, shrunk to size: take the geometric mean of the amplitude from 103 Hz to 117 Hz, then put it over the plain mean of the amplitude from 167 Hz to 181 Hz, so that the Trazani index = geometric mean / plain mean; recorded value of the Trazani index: 1.03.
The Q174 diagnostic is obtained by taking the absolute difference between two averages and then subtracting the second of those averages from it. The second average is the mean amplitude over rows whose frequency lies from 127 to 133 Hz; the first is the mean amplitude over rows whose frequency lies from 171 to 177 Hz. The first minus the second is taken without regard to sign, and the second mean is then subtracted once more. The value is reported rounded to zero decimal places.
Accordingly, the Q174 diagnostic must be -249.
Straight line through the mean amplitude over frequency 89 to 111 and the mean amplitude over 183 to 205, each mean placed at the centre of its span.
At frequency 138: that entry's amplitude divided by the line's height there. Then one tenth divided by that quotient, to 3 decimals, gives 0.102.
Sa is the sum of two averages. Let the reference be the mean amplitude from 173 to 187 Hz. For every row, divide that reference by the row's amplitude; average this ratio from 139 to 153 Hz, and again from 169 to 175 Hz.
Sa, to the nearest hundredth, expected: 2.05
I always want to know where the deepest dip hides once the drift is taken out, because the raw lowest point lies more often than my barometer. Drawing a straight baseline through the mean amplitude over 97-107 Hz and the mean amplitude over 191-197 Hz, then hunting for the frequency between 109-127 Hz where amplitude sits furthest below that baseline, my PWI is 120 Hz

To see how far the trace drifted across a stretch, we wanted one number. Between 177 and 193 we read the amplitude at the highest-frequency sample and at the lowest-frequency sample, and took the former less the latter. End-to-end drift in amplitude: -7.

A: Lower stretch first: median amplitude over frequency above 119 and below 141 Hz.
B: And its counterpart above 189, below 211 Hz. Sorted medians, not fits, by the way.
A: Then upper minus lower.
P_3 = -19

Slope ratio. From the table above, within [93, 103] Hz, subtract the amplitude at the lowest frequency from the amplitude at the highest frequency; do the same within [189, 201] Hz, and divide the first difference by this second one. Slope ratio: 0.51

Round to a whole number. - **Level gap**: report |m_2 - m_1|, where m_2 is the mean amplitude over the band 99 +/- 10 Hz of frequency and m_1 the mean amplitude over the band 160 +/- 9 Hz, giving 26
